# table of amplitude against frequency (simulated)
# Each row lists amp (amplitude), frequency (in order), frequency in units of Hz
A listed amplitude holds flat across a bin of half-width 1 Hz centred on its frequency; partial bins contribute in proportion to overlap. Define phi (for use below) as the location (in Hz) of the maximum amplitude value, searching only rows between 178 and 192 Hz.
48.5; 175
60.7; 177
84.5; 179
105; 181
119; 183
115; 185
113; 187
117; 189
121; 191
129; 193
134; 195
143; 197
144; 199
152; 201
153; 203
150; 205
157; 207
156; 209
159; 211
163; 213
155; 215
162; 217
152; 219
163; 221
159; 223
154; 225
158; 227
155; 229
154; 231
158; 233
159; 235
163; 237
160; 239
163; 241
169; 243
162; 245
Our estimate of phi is 191 Hz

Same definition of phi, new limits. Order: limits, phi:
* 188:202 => 201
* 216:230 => 221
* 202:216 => 213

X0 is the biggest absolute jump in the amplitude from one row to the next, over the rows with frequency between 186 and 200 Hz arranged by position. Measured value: 9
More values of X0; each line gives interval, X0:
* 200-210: 7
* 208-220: 10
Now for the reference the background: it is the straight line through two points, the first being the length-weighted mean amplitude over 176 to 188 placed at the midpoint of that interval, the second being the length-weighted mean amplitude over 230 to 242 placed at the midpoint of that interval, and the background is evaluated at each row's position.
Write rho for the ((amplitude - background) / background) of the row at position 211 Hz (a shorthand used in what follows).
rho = 0.21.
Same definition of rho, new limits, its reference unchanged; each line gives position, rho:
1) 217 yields 0.17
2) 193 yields 0.15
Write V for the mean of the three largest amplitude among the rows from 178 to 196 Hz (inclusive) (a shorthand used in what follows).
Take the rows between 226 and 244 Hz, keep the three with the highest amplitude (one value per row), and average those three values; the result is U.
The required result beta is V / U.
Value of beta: 0.78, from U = 165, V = 128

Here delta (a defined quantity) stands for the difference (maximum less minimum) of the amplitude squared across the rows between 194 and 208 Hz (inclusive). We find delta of 6693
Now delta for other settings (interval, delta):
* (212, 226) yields 3465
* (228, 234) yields 1248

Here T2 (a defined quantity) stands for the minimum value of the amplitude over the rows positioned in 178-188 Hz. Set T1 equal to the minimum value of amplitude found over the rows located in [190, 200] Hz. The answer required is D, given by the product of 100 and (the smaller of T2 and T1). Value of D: 8450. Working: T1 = 121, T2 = 84.5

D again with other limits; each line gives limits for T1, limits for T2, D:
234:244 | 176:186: 6070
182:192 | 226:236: 11300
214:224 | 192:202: 12900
